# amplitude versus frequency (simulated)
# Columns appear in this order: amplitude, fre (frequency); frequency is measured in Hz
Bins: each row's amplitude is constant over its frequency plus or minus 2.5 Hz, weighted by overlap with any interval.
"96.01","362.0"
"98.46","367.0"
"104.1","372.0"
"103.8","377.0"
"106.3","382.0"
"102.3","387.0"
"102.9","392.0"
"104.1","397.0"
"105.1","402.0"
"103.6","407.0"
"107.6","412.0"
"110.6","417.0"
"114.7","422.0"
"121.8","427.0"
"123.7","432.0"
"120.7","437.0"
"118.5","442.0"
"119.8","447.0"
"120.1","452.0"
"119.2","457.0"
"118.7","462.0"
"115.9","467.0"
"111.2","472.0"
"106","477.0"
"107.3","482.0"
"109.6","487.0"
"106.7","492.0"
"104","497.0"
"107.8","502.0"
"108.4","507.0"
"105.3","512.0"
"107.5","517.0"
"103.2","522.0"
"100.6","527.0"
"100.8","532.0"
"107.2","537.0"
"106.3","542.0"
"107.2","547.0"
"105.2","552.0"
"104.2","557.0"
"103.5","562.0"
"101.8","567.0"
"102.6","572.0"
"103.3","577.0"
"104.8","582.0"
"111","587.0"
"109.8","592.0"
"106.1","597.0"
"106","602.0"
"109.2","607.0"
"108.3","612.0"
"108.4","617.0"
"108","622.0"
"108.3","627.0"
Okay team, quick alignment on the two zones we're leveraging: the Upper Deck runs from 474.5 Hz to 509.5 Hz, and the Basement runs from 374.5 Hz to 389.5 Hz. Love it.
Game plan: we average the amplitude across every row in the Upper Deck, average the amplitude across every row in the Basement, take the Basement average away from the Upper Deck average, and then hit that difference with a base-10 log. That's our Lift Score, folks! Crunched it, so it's 0.47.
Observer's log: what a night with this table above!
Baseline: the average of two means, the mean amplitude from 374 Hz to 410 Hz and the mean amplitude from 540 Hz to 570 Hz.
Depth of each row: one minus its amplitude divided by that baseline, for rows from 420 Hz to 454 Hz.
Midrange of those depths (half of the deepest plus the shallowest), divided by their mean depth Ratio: 0.95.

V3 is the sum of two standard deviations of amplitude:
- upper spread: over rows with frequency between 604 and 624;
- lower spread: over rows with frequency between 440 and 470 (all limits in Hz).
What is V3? 2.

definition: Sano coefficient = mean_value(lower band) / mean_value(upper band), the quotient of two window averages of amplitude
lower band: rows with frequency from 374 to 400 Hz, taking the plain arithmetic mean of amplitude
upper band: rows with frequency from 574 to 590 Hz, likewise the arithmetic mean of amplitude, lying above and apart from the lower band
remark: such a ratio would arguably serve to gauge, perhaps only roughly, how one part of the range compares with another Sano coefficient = 0.98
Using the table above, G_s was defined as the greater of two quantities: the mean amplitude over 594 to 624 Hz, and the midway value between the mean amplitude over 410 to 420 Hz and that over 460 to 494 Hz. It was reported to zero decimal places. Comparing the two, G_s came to 110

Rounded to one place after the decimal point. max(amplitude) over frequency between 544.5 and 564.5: 107.2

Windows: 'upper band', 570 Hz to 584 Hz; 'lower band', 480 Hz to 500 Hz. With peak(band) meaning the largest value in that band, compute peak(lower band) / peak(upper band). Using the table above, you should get 1.05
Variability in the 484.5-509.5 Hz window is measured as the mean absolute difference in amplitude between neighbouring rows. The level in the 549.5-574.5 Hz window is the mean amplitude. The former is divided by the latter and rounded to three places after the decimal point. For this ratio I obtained 0.024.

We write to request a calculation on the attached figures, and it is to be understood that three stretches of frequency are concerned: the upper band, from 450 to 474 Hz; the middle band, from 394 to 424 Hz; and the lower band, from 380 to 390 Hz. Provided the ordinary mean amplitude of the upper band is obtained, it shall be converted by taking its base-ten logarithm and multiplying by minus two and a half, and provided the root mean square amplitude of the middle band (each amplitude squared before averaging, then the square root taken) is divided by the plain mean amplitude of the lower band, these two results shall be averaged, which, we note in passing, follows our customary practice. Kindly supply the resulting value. -2.07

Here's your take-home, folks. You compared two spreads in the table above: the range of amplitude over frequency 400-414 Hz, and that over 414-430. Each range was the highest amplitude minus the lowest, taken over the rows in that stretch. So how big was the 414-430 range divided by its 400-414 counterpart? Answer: 2.8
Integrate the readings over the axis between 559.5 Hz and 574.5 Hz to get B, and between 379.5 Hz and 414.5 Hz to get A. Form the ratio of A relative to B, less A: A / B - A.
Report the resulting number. -3657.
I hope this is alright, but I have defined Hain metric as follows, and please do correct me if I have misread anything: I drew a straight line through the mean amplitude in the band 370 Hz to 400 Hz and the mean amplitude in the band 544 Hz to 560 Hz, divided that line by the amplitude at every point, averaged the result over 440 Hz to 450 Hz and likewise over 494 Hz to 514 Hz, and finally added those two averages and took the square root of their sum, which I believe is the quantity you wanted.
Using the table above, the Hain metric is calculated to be 1.37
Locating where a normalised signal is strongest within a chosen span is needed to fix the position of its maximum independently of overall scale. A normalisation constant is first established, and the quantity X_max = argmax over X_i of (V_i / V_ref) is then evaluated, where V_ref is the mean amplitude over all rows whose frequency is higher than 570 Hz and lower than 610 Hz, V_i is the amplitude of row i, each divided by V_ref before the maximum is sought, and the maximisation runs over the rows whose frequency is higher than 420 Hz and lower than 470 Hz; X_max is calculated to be 432.0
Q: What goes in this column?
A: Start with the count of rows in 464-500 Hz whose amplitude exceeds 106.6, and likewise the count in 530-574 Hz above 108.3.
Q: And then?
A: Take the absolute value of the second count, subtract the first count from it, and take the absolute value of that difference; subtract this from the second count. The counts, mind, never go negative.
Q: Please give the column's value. -5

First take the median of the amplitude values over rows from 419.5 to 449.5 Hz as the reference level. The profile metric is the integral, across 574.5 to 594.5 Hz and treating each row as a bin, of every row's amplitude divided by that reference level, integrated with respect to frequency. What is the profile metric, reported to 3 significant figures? 17.8 Hz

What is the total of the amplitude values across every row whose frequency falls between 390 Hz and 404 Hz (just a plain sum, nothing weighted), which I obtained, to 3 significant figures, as 312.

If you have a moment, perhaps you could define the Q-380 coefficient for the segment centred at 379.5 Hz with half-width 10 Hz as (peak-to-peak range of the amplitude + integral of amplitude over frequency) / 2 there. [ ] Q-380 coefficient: 1043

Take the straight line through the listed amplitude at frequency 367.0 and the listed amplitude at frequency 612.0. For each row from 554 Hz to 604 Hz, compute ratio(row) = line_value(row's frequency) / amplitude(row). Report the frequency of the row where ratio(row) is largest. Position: 567.0 Hz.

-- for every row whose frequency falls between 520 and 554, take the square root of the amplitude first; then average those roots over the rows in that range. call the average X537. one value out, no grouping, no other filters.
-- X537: 10.21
